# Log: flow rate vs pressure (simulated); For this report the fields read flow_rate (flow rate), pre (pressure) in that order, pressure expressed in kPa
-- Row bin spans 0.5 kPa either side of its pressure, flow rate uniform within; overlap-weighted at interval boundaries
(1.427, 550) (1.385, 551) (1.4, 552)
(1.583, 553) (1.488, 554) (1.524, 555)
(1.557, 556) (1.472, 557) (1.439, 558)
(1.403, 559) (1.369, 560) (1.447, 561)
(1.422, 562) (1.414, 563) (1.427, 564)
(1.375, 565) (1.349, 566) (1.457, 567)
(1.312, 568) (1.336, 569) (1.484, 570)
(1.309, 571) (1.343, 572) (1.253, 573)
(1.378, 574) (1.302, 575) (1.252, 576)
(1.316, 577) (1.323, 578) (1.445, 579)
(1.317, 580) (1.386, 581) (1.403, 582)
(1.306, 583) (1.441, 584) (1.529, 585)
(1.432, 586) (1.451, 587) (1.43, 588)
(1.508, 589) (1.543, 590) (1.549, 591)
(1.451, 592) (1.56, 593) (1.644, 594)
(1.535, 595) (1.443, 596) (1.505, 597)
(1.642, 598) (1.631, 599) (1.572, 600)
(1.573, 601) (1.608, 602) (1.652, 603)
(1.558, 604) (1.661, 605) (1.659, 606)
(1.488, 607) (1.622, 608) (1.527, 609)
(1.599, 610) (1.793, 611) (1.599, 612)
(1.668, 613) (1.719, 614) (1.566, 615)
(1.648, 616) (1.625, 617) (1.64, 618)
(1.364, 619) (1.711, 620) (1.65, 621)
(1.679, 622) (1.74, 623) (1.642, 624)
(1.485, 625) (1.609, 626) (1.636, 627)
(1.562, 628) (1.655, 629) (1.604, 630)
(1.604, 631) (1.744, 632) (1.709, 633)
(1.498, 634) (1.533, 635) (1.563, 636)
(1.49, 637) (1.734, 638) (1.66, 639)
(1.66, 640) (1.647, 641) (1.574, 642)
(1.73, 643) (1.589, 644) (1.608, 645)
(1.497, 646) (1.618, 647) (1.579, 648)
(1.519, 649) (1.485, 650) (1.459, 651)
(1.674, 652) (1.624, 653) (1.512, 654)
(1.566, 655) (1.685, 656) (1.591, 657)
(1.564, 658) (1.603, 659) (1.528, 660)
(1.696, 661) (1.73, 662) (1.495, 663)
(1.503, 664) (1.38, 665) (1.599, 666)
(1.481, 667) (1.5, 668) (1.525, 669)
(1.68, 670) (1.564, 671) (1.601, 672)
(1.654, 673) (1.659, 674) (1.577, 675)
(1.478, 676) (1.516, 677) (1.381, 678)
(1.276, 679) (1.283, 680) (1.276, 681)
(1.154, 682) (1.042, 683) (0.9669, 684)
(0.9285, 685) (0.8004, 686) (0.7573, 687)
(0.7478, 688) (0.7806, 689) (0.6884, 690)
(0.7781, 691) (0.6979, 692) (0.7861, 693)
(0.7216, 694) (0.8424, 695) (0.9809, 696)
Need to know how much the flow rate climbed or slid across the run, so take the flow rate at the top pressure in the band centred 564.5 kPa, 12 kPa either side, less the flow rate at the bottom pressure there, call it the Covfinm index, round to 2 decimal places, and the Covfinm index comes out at -0.33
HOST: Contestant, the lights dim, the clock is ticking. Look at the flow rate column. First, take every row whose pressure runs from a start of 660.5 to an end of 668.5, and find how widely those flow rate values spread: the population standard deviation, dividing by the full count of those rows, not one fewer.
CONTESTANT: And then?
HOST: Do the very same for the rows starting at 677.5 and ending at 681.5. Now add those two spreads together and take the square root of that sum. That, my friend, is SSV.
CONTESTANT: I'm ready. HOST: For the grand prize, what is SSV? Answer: 0.39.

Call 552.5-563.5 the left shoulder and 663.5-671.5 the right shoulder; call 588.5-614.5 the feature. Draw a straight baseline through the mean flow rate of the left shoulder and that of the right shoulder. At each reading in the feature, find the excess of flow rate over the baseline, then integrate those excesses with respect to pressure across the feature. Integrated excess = 2.6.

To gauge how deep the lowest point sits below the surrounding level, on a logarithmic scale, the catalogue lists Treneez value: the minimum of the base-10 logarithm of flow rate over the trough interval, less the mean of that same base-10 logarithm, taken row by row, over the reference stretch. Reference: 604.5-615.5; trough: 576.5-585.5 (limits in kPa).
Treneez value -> -0.09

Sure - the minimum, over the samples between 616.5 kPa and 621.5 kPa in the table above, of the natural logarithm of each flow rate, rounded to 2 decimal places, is 0.31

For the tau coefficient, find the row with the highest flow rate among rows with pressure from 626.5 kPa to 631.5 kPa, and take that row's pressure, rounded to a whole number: 629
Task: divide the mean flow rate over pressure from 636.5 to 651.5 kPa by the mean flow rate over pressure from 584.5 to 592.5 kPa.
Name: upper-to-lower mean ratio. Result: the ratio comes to 1.07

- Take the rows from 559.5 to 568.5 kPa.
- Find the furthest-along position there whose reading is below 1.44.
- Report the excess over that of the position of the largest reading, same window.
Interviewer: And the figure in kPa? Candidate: -1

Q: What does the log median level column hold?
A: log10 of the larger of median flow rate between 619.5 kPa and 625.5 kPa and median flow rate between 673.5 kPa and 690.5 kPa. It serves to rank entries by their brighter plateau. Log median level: 0.221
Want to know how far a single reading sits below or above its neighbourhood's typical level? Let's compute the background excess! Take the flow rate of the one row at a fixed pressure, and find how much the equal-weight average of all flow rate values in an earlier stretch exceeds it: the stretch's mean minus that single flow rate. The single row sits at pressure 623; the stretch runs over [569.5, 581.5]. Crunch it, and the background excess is -0.40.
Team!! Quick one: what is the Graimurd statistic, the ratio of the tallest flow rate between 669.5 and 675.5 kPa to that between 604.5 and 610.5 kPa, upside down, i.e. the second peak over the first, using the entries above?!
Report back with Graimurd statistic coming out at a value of 0.99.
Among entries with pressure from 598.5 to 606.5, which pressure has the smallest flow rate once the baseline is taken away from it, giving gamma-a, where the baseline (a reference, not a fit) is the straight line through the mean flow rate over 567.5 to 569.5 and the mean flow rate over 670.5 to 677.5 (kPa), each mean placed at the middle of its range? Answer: 604 kPa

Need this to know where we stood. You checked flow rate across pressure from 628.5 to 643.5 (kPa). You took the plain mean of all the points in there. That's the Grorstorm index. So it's 1.63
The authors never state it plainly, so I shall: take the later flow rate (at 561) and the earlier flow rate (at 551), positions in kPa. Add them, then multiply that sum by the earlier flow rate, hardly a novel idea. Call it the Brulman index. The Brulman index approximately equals 3.9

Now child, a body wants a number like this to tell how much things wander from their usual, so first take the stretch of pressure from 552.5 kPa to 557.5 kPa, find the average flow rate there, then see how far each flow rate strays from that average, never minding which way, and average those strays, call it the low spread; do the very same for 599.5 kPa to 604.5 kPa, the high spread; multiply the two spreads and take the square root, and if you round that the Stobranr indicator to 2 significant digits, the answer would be 0.033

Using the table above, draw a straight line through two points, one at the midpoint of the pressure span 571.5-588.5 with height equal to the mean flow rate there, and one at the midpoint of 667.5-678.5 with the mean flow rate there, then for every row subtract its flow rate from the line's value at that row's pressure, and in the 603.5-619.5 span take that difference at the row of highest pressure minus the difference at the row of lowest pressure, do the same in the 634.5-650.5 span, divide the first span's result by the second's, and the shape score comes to 2.9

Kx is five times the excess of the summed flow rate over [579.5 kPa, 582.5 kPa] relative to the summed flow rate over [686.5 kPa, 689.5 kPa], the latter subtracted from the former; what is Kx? 9.1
